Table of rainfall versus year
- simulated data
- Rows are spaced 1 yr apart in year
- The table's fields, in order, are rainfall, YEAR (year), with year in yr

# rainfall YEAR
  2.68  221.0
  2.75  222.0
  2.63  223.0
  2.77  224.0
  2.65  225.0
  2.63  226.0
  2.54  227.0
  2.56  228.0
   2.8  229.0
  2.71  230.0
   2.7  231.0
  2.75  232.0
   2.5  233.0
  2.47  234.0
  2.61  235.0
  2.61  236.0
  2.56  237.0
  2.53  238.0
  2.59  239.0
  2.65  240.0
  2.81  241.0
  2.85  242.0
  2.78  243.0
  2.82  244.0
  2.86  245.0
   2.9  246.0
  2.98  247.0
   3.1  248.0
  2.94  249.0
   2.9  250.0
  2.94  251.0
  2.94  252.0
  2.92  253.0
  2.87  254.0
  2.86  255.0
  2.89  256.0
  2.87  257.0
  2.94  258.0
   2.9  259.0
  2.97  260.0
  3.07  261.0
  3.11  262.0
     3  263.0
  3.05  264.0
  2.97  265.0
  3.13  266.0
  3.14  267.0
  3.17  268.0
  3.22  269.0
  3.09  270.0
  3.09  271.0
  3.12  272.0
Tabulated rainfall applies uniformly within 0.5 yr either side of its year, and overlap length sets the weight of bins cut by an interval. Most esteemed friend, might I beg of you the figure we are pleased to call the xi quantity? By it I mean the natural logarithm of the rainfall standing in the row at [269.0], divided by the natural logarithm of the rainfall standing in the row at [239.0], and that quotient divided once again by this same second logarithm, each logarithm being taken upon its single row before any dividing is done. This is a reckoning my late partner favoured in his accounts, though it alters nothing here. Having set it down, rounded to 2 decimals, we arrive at 1.29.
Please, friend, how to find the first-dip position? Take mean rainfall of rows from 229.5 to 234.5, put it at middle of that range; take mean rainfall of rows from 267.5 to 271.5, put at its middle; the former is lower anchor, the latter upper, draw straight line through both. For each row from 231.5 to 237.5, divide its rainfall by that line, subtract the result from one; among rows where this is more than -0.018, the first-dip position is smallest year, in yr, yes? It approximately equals 233.0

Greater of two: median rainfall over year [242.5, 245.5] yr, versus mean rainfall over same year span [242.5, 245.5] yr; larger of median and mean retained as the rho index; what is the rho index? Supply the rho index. 2.8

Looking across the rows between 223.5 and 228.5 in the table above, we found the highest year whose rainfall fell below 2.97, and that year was 228.0 yr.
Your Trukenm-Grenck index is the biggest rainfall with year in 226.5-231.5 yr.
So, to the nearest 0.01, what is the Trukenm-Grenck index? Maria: 2.80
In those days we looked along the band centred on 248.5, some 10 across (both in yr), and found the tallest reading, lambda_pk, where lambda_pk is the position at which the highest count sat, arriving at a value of 248.0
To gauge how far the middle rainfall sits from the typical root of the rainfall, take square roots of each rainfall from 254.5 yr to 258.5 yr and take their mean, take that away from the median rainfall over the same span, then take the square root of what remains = 1.09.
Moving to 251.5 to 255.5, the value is 1.09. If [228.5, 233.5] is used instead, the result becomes 1.03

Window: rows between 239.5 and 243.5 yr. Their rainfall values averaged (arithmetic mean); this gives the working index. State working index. 2.8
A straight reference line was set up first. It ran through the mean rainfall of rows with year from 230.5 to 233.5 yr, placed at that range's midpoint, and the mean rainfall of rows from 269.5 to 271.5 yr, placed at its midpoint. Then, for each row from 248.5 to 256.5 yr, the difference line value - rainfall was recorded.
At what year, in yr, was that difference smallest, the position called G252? 249.0 yr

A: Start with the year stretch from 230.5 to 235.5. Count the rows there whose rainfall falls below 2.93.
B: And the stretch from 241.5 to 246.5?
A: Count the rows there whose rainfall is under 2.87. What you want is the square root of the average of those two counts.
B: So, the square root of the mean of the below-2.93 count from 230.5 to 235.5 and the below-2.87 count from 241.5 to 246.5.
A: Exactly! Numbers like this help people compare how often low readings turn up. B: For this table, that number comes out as 2.12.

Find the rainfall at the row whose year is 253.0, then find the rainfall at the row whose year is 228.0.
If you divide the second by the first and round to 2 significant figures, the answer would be 0.88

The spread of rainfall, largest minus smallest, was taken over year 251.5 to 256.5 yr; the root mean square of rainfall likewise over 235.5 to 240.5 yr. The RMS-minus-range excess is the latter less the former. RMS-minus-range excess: 2.51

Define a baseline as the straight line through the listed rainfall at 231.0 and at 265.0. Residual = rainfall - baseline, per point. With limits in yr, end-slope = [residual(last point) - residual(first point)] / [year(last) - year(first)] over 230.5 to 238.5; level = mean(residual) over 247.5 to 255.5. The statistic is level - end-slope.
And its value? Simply 0.10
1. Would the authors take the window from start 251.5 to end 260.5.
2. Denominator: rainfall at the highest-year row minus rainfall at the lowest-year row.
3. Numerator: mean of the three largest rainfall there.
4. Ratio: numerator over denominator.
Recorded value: 98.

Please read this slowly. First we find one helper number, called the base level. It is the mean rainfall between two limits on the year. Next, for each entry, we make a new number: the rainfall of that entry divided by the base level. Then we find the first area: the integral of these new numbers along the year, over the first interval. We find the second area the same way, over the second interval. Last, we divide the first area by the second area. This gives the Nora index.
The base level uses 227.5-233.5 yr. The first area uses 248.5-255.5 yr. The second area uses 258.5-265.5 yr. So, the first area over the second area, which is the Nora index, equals 0.97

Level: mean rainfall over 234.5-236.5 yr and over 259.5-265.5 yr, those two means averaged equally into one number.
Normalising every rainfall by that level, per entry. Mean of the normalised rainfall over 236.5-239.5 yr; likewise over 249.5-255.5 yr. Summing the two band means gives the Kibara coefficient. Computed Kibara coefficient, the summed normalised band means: 1.94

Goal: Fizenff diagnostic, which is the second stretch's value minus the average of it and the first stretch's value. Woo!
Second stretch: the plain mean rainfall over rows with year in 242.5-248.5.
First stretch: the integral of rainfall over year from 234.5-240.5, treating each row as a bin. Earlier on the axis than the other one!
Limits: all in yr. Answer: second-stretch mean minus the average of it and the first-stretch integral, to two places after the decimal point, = -6.32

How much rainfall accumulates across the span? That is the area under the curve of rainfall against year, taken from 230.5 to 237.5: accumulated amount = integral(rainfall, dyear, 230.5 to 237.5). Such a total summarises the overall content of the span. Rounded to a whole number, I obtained 18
